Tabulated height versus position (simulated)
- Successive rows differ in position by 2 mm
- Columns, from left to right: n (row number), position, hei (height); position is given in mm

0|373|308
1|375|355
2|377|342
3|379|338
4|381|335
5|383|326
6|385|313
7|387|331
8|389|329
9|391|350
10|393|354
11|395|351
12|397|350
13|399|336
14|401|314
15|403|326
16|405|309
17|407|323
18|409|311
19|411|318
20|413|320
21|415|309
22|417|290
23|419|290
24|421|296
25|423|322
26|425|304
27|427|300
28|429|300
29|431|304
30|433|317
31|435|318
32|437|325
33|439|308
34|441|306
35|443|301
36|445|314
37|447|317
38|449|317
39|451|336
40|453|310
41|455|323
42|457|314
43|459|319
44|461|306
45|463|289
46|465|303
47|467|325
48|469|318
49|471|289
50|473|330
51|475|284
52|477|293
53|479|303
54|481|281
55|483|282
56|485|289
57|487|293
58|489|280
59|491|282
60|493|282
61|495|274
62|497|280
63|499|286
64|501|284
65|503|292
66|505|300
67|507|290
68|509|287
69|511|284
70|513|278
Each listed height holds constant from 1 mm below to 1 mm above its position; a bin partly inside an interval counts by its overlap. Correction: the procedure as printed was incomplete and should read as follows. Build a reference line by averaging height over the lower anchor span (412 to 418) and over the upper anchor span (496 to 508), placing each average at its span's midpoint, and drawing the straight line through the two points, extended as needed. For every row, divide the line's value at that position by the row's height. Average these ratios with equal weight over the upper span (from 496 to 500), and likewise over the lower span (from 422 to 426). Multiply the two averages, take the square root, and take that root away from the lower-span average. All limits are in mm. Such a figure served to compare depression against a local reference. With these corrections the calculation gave -0.024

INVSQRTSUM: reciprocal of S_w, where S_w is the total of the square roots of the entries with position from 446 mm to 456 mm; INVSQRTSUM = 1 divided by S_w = 0.0112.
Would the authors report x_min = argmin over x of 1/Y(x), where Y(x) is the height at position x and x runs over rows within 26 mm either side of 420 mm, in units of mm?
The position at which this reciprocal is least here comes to 395 mm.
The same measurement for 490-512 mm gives 505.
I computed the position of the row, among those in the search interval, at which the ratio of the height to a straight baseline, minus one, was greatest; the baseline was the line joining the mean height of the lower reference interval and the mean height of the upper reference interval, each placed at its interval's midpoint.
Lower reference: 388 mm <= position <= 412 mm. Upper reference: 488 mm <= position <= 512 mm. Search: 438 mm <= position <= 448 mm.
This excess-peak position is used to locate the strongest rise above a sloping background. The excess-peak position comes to 447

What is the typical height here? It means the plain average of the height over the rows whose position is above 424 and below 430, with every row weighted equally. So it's 301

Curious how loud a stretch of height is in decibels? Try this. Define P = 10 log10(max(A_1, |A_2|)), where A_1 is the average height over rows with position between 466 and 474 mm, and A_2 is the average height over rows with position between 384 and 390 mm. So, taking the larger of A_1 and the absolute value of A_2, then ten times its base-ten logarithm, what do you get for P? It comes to 25.11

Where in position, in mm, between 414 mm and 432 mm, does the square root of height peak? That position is 423 mm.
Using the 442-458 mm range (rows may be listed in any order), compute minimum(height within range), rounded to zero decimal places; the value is 301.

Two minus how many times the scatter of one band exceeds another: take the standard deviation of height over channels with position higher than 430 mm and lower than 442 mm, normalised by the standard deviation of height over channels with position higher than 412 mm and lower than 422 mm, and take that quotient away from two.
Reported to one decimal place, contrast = 1.4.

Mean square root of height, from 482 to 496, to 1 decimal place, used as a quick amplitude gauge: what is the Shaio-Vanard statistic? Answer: 16.8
